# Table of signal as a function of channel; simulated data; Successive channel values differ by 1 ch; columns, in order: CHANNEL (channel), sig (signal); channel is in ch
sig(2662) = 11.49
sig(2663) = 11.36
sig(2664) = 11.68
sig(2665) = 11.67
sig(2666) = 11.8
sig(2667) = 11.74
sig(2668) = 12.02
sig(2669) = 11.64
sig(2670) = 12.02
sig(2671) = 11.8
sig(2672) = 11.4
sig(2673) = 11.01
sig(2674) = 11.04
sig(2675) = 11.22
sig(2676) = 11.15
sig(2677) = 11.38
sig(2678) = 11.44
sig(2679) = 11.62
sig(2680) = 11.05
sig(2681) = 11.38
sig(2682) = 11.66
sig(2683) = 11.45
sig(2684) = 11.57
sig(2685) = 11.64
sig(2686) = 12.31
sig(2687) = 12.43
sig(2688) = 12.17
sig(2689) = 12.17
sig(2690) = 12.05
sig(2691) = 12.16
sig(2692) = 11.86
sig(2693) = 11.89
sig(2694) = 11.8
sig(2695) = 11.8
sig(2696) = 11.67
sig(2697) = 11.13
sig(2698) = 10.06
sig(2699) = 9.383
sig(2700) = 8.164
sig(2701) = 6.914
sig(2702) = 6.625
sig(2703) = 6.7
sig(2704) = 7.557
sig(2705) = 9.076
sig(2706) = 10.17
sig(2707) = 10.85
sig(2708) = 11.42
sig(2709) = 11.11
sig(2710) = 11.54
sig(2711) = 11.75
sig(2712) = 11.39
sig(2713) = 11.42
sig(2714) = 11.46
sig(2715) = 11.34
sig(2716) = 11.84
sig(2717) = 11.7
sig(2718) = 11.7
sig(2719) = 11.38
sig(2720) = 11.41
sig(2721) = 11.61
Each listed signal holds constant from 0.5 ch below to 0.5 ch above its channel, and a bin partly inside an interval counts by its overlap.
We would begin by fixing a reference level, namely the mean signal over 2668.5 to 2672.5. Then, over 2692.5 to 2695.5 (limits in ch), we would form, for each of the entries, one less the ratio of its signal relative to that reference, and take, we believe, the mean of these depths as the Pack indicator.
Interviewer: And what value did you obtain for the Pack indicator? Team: -0.010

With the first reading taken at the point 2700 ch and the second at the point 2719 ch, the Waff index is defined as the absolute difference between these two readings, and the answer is 3.2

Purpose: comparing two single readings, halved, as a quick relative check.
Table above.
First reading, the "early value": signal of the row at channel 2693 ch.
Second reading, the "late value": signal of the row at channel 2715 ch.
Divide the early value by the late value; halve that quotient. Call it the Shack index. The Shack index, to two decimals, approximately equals 0.52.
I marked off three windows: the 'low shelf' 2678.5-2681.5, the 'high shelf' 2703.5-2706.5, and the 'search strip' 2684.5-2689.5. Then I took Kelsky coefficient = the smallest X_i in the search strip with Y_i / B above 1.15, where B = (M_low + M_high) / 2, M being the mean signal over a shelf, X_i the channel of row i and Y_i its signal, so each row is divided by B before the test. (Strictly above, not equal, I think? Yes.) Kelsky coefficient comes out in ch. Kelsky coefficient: 2686 ch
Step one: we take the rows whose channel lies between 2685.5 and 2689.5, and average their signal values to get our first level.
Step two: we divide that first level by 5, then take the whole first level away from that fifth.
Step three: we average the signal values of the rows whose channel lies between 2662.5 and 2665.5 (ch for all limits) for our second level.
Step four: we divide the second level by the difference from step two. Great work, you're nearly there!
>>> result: -1.18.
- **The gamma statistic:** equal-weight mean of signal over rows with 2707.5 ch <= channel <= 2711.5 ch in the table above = 11.5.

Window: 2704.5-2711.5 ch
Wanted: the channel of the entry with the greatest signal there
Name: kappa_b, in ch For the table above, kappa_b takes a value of 2711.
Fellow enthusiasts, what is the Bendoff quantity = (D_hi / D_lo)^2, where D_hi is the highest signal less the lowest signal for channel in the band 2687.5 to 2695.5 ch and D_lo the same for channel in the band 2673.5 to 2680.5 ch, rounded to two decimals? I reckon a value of 0.41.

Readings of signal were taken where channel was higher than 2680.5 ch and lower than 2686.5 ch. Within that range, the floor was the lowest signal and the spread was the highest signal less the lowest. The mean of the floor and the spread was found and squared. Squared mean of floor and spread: 37.9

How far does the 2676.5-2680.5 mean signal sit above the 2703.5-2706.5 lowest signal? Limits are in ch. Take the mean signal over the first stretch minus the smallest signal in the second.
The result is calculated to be 3.8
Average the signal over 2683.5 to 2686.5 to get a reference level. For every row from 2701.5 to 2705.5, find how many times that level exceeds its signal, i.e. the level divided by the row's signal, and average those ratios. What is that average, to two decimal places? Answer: 1.61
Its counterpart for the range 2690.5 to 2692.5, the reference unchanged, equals 0.99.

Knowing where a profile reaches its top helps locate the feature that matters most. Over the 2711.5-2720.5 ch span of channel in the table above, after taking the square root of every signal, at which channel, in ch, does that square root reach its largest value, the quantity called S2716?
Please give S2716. 2716 ch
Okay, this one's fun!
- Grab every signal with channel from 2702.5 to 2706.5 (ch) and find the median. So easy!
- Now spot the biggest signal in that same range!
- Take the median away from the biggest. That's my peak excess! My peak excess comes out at 1.85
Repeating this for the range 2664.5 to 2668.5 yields 0.25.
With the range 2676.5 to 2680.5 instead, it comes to 0.21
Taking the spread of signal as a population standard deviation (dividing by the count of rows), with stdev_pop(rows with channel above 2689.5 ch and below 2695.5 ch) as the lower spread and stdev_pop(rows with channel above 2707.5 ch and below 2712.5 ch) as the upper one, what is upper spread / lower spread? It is 1.56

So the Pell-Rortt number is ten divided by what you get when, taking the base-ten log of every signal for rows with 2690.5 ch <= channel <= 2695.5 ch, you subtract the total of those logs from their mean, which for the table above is -2.32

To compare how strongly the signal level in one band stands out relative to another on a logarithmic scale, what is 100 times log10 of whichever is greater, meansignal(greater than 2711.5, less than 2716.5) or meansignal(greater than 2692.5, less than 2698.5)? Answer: 106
